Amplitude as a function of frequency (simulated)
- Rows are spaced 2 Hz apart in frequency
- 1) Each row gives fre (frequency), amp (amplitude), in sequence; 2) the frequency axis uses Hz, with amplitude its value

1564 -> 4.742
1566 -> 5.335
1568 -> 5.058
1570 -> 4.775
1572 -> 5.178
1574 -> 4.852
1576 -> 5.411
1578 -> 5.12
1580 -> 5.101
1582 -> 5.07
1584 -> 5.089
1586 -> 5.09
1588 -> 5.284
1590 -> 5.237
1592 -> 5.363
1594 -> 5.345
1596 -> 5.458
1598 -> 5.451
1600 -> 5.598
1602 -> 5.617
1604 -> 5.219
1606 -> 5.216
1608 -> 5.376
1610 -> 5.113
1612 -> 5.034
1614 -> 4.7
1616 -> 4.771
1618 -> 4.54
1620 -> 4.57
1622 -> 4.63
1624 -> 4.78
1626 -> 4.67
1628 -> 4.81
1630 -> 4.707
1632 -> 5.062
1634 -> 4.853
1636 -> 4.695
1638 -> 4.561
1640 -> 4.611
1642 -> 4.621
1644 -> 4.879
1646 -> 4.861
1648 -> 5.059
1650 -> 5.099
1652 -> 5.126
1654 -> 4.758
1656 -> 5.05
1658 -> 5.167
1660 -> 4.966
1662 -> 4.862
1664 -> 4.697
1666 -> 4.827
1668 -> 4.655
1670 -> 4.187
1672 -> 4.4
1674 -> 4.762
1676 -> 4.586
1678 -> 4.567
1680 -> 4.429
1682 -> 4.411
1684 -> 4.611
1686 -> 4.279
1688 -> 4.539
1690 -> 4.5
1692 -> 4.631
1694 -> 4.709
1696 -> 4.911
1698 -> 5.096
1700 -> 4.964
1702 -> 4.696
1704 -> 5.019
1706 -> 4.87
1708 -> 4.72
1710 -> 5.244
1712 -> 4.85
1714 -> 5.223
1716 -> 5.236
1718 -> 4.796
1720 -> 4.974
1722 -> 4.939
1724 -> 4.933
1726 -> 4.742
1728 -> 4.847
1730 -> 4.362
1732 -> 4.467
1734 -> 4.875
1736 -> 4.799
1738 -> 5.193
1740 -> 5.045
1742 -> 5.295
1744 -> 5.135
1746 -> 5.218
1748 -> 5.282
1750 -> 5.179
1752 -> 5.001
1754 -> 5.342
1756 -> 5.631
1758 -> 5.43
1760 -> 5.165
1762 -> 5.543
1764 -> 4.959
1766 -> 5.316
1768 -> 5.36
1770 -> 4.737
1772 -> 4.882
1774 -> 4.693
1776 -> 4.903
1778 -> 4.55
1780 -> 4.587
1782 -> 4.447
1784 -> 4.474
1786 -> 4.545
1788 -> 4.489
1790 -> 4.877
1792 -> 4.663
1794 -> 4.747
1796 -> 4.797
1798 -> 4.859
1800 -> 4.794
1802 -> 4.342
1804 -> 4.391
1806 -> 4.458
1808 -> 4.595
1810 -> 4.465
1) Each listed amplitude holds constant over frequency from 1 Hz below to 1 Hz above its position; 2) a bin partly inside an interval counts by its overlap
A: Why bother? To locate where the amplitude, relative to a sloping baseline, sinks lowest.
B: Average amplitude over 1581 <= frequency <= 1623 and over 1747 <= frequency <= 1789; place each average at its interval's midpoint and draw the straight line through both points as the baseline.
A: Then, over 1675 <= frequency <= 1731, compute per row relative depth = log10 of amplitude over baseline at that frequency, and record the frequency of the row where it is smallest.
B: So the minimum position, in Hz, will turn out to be 1686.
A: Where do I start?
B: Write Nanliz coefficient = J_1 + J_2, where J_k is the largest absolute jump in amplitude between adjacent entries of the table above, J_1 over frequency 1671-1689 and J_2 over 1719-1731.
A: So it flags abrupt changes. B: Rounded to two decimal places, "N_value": 0.85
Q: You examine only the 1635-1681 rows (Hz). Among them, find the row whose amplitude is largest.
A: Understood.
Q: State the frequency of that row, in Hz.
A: 1658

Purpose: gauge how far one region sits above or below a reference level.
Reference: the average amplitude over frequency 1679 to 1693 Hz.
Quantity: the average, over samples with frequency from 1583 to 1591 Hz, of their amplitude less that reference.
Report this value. 0.69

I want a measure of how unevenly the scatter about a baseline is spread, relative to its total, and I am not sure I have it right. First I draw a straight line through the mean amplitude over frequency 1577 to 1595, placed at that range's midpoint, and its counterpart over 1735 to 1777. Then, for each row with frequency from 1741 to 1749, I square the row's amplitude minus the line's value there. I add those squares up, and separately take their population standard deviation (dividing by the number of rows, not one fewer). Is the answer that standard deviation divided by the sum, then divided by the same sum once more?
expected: 4.6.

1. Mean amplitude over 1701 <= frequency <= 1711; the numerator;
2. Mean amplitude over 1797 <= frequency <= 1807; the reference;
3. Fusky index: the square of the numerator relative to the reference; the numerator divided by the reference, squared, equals 1.15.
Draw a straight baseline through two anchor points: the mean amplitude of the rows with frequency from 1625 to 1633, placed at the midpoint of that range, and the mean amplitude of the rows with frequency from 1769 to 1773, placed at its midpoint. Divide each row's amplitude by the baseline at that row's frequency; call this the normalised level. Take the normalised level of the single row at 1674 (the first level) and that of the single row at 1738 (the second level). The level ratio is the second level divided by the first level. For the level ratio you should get 1.09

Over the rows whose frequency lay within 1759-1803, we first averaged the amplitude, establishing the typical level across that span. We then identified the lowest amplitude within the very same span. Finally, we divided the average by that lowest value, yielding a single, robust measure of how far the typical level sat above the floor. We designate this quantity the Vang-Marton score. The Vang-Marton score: 1.11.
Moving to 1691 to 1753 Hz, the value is 1.13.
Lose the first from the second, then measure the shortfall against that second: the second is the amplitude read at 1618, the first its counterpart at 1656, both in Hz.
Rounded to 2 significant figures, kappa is -0.11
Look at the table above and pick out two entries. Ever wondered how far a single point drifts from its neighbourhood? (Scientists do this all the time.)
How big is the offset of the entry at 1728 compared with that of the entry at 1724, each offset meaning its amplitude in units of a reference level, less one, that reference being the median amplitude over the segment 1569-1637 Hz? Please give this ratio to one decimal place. 1.5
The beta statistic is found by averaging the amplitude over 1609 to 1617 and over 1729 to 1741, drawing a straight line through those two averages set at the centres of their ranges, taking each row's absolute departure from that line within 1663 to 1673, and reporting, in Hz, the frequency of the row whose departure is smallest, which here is 1666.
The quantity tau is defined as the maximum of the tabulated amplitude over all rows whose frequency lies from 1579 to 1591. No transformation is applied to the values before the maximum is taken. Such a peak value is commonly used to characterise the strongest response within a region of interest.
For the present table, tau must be 5.284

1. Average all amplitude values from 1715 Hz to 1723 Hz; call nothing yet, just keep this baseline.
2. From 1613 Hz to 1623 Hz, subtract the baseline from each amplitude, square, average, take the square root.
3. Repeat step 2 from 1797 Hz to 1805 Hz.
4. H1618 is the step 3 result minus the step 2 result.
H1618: 0.10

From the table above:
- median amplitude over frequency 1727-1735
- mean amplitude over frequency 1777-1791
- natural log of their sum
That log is 2.22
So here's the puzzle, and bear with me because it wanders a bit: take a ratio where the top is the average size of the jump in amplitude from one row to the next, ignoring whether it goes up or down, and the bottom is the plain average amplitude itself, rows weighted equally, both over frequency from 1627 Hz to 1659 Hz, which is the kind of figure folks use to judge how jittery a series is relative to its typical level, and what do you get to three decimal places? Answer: 0.032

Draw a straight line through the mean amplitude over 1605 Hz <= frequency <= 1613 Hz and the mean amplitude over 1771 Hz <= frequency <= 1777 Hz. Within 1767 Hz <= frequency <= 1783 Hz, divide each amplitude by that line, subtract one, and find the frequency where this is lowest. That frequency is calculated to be 1782 Hz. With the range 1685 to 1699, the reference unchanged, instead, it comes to 1686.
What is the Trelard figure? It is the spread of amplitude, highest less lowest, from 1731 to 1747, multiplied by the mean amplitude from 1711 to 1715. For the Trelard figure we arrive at 4.2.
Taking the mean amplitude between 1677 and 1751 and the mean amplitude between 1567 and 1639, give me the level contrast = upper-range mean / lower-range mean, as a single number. 0.96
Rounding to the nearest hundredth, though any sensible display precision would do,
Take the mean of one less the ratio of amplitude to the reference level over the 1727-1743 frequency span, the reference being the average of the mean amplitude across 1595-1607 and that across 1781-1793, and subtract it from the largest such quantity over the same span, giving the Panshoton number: 0.10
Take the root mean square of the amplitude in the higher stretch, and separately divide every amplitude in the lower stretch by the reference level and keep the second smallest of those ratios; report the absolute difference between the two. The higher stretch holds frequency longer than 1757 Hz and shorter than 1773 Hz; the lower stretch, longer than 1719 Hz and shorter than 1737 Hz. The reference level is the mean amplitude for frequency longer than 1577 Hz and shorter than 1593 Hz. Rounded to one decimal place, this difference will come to 4.3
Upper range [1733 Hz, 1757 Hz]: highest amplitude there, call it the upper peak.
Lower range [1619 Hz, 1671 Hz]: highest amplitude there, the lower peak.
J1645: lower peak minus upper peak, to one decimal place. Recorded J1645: -0.5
